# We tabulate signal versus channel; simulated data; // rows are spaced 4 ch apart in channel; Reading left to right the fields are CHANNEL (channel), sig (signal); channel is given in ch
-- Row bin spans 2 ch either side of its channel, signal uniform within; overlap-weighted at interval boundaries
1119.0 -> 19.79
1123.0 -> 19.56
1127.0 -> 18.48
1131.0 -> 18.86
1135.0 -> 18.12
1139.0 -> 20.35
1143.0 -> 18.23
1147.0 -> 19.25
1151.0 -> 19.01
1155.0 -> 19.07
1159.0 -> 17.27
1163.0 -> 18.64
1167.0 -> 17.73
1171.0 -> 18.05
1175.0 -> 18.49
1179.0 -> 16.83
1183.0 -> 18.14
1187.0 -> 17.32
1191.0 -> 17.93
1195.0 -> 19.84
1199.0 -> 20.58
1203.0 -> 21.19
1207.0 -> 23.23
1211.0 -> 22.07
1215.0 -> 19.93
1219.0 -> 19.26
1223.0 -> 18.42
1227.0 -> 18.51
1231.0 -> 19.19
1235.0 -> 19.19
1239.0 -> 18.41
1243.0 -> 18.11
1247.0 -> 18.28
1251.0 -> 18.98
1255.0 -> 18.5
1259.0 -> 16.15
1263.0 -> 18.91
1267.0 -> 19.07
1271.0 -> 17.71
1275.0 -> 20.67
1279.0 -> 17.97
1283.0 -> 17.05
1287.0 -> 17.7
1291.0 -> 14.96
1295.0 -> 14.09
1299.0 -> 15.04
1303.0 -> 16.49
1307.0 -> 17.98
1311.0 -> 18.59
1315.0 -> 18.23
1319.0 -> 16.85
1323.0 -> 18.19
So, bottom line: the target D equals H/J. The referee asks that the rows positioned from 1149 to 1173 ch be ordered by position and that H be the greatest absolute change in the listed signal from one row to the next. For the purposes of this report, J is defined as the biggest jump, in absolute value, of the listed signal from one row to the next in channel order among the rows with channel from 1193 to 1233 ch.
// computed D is 0.84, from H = 1.8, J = 2.14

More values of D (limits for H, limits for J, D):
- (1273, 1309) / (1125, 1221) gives 1.23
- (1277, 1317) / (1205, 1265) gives 0.99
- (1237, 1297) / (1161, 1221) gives 1.38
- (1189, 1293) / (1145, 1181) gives 1.64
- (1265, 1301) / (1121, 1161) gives 1.33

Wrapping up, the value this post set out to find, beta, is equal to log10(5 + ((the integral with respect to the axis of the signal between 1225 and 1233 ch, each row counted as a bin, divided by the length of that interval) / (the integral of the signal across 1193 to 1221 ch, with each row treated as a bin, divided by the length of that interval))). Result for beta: 0.771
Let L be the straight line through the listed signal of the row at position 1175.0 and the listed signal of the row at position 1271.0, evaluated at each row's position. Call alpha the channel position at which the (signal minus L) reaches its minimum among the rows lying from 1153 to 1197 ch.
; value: 1179.0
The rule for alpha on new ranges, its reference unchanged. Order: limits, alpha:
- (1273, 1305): 1295.0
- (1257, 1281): 1259.0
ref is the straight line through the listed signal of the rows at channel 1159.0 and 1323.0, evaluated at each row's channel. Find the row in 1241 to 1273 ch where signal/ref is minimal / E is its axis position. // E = 1259.0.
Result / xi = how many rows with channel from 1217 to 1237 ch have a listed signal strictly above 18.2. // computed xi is 5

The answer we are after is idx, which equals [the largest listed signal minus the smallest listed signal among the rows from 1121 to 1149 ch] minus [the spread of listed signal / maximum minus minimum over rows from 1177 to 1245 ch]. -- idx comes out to -4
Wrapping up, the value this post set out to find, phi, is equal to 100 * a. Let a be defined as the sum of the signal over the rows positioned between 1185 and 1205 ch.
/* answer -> 9686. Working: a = 96.9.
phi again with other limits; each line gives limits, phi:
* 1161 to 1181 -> 8974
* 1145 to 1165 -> 9324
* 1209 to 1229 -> 9819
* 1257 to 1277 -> 9251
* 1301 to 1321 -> 8814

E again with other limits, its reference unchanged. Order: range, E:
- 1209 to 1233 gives 1223.0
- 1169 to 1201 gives 1179.0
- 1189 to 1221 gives 1191.0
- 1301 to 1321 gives 1303.0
